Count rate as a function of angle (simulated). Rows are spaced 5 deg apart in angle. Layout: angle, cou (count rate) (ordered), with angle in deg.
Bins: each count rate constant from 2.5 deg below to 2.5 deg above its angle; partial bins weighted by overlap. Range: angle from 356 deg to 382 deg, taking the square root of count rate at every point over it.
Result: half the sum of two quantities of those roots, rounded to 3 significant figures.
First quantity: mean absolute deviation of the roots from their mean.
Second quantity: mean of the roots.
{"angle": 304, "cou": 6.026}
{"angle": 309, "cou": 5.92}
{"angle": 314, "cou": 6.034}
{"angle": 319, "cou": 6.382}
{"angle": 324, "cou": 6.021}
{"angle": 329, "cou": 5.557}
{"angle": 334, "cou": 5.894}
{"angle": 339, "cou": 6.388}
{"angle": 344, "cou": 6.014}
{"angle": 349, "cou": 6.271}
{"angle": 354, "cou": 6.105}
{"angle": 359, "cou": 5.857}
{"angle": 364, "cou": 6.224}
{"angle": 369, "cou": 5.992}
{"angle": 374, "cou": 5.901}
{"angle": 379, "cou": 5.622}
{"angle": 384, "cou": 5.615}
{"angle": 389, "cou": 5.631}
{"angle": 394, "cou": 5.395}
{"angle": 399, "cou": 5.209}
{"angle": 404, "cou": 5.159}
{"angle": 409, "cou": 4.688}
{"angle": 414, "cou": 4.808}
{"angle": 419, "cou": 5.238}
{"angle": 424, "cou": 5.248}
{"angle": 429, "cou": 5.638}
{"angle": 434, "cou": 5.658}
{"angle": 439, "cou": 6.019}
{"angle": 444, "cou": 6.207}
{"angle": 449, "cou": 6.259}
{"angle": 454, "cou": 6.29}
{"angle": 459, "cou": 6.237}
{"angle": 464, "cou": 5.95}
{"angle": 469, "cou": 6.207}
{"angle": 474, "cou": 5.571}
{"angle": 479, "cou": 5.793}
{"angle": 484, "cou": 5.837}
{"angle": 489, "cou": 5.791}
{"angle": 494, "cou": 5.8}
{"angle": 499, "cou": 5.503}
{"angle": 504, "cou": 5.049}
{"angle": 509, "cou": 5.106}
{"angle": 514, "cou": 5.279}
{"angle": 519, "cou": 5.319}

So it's 1.23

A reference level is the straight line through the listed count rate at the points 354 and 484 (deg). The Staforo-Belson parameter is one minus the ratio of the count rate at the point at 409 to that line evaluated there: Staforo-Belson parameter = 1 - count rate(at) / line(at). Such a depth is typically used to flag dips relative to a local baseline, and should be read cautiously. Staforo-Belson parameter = 0.22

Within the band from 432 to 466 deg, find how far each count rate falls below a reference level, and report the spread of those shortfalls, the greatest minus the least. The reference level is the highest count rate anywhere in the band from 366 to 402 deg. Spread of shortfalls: 0.63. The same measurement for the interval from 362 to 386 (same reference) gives 0.61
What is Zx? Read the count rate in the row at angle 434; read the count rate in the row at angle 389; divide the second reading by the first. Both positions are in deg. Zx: 1.00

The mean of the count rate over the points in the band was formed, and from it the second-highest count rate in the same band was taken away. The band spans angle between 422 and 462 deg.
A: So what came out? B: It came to -0.31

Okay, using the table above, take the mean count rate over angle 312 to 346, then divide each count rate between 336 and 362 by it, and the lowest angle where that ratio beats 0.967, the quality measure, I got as 339 deg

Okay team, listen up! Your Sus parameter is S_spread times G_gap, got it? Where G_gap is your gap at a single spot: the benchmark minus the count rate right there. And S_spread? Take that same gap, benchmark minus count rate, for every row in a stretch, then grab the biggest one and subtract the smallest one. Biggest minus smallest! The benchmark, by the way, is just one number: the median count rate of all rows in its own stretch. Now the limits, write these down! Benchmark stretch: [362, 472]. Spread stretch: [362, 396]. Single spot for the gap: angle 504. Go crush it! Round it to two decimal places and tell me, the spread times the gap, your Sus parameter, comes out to 0.50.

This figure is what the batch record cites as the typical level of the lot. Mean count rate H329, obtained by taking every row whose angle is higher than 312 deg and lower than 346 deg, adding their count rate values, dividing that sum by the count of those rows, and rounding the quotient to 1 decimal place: 6.0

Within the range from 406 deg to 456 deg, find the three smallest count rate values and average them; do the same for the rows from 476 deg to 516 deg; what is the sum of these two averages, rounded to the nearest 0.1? 10.1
